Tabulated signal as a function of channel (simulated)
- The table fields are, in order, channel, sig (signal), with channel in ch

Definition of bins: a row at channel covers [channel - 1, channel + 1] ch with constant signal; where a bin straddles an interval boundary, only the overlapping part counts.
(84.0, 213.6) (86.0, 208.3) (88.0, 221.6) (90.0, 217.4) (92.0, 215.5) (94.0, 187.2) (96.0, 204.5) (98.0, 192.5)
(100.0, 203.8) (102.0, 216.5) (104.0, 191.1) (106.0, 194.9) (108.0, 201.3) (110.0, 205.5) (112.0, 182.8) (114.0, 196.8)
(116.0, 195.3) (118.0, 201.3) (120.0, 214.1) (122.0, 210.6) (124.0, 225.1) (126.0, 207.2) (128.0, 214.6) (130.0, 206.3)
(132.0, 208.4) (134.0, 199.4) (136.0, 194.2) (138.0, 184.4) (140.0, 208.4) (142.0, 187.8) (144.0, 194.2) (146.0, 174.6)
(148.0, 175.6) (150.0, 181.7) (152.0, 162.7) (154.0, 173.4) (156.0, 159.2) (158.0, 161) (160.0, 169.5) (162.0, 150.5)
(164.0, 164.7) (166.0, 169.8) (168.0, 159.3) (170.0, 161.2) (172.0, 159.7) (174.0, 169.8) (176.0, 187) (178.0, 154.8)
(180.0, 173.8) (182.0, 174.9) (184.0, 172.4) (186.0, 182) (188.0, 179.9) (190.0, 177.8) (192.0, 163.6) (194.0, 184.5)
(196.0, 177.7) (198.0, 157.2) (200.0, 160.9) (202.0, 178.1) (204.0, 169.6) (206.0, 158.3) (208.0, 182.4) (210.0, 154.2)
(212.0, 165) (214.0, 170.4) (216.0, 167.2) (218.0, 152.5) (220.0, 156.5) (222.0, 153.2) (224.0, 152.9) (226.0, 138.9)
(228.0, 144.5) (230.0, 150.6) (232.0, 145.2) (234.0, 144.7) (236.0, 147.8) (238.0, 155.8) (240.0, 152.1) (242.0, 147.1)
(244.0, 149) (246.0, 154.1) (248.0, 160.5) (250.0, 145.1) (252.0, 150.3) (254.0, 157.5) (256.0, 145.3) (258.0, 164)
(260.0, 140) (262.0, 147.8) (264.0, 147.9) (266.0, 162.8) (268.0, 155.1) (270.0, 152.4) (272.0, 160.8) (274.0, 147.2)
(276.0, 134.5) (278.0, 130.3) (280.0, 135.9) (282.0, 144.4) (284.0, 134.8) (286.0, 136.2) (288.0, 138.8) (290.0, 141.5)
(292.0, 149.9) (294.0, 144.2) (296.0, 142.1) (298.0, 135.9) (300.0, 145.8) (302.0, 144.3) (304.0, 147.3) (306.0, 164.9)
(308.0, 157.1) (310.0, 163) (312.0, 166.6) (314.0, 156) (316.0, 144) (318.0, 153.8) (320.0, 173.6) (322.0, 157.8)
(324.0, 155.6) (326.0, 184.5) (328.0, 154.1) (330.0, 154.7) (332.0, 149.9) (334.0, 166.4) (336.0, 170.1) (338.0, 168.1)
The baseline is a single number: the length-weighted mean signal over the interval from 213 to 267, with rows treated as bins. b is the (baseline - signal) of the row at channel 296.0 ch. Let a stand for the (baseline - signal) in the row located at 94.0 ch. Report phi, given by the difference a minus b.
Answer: -45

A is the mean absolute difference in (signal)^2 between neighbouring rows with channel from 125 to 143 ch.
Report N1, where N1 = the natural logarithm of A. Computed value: 8.4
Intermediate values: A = 4313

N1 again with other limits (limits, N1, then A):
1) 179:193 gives 7.5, 1836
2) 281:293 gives 7.2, 1396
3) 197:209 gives 8.4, 4376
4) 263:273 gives 7.9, 2635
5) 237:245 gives 7.0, 1066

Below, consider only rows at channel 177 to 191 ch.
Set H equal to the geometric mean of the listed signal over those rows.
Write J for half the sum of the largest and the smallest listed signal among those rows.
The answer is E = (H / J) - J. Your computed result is -167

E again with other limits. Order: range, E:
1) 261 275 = -154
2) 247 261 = -151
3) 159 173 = -159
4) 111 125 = -203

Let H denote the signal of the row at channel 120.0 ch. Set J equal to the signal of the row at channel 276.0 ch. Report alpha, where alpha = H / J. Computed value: 1.59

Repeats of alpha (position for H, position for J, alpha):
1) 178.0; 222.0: 1.01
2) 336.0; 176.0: 0.91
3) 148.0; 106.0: 0.90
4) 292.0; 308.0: 0.95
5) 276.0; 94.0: 0.72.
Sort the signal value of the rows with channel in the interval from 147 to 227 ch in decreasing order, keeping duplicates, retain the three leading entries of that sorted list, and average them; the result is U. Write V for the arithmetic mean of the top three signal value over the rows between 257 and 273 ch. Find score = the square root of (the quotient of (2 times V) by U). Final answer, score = 1.33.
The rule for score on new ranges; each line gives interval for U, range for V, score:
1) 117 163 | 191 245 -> 1.29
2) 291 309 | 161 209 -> 1.53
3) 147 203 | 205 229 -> 1.37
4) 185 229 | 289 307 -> 1.30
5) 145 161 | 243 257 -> 1.33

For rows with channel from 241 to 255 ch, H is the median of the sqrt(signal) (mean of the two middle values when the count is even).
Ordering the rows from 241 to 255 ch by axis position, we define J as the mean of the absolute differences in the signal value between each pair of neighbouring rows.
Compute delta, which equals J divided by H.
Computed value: 0.6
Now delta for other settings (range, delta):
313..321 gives 1.1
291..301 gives 0.5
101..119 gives 0.7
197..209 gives 1.0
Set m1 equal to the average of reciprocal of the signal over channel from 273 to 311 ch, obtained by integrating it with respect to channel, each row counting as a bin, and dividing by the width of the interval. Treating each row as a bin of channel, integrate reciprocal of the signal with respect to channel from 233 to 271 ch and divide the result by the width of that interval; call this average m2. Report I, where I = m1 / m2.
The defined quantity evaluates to 1.05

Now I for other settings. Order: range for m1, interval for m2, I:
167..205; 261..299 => 0.84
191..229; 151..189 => 1.03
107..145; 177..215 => 0.84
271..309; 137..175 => 1.19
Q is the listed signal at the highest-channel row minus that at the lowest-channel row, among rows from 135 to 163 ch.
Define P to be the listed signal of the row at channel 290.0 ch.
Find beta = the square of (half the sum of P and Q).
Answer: 2391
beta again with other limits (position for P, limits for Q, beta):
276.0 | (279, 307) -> 6683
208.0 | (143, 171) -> 5580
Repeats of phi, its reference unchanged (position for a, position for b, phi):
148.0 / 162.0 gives -25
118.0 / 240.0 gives -49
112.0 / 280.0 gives -47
